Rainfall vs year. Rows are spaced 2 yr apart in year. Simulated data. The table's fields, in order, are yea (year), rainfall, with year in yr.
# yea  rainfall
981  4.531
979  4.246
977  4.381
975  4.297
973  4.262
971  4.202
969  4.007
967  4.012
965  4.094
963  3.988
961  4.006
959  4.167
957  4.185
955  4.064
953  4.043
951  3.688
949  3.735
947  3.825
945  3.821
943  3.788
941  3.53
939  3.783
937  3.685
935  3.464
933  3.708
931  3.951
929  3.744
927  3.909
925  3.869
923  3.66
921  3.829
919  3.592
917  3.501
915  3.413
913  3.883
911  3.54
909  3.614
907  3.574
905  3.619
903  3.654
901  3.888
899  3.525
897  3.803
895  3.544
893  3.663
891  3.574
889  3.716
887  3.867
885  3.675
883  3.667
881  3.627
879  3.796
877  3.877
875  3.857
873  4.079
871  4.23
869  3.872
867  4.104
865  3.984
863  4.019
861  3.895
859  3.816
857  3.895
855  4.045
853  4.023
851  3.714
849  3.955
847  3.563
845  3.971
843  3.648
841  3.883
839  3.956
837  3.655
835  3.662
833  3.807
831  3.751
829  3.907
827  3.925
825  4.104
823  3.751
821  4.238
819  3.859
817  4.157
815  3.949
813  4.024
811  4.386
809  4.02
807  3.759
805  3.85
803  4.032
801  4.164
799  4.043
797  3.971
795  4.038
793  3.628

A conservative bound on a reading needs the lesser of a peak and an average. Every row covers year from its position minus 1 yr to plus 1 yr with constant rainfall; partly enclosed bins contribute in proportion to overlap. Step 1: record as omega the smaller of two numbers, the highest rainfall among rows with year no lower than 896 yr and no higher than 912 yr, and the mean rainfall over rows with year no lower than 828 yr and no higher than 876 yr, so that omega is 3.89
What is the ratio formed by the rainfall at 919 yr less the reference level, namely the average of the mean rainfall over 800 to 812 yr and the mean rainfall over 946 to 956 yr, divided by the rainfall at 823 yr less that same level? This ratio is 1.8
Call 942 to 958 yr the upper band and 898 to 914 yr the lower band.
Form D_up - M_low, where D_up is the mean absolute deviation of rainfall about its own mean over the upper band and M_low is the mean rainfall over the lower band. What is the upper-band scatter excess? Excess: -3.51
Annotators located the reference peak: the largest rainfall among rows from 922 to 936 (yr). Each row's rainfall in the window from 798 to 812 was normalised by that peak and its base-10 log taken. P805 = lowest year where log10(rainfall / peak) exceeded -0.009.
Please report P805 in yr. 799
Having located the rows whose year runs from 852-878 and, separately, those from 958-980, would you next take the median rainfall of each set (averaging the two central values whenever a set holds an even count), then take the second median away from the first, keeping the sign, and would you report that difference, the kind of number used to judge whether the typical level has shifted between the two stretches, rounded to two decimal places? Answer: -0.18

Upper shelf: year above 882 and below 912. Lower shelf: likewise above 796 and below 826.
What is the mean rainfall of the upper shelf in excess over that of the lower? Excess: -0.36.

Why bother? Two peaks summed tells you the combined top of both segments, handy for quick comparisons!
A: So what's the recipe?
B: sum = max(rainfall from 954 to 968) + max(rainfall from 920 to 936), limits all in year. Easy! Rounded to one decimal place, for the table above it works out 8.1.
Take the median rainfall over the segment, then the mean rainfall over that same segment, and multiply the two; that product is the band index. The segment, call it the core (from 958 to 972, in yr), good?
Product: 16.3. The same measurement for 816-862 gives 15.1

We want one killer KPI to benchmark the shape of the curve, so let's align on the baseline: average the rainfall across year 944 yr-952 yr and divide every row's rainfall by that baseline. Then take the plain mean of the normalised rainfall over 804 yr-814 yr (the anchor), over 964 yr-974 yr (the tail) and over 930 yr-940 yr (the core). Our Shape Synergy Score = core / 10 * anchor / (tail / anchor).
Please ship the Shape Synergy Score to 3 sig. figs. 0.102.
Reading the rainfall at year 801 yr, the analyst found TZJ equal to 4.164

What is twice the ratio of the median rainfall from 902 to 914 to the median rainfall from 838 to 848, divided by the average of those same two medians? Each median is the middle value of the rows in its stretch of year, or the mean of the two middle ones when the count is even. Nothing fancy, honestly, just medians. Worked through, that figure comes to 0.497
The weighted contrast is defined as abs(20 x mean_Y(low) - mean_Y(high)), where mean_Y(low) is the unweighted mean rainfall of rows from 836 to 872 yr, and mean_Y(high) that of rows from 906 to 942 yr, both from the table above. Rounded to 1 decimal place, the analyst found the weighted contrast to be 74.4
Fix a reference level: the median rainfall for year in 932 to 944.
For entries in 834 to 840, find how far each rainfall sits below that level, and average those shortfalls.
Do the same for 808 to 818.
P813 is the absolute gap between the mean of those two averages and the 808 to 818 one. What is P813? 0.17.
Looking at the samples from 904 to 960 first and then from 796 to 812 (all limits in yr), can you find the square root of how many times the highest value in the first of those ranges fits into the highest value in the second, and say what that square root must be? 1.02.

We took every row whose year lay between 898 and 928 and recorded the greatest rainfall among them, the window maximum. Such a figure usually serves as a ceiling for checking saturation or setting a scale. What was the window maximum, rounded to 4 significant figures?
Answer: 3.909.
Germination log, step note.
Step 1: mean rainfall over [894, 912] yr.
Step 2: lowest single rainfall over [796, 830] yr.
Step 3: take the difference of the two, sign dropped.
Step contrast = 0.11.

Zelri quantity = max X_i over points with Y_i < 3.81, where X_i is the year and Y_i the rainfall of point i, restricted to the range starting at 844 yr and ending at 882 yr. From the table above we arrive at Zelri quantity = 881 yr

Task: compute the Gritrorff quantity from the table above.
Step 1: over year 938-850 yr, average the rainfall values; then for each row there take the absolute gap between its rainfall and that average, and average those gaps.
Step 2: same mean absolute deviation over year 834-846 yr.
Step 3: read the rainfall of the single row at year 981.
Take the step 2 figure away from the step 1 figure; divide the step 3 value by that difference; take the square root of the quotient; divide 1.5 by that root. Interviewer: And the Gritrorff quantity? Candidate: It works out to 0.10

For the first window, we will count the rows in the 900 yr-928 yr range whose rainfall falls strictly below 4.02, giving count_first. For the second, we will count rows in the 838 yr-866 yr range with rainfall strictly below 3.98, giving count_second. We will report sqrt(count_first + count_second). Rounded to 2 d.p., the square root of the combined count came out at 4.90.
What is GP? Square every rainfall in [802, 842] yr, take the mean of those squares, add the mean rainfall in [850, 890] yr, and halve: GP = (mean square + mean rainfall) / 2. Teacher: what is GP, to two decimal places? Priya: 9.70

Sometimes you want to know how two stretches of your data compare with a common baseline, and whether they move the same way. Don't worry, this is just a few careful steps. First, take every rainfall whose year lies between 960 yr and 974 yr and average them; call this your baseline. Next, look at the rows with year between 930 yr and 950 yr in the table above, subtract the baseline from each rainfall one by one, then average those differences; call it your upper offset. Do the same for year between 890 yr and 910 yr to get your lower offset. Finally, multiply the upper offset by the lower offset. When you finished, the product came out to 0.15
